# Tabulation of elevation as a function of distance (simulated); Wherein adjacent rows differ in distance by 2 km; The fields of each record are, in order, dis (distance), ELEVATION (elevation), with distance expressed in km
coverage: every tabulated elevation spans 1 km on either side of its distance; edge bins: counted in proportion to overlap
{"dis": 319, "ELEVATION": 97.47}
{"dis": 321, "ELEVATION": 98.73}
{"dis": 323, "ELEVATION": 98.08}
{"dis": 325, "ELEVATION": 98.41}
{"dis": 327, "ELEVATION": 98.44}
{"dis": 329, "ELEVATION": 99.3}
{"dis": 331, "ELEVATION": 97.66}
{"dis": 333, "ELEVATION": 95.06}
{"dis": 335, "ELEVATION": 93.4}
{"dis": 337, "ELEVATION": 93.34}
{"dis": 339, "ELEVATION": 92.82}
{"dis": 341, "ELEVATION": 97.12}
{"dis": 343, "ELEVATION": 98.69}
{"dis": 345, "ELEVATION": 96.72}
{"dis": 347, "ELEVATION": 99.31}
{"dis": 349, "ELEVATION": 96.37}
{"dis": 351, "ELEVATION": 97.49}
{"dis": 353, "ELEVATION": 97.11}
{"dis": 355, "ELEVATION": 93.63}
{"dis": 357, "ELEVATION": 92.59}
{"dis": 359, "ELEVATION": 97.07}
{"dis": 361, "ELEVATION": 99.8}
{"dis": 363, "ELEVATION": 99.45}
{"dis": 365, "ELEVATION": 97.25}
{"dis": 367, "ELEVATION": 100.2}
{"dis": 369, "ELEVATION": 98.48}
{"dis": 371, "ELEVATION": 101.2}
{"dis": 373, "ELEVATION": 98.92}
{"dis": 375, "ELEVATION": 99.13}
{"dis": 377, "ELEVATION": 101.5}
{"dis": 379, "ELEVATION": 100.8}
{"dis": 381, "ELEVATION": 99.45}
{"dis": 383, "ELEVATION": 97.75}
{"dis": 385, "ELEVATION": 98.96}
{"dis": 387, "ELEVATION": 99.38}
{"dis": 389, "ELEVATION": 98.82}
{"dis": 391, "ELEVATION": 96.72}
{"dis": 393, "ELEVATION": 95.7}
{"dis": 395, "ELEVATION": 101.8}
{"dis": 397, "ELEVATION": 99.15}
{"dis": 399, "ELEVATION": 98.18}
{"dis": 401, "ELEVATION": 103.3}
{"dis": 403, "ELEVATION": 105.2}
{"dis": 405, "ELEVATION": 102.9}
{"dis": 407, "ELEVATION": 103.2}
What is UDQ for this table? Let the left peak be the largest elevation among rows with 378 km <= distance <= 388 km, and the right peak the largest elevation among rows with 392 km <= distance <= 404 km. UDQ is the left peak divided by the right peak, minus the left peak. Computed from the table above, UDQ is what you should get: -99.8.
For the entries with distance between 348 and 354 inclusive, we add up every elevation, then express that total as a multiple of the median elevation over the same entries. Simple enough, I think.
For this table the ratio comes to 3.00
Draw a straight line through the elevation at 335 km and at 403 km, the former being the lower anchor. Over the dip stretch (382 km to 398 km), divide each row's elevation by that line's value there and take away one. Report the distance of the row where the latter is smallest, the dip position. 393 km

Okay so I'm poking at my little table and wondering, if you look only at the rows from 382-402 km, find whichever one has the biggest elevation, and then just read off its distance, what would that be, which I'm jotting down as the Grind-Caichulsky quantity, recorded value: 401 km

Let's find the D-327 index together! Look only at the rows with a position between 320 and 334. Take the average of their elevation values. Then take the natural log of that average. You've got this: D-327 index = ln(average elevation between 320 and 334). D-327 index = 4.58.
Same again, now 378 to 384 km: 4.60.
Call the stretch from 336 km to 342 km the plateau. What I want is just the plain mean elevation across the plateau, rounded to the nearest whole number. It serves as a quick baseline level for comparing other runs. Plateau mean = 94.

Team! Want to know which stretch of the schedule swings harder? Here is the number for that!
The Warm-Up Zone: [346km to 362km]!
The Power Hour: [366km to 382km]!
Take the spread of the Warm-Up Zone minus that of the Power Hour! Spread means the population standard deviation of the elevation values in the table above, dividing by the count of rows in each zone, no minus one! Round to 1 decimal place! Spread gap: 1.3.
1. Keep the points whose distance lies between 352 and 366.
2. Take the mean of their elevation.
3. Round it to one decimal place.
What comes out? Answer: 96.7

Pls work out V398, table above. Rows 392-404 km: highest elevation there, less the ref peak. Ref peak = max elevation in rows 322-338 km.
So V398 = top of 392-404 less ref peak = 5.9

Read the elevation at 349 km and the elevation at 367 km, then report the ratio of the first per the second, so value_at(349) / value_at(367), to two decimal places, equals 0.96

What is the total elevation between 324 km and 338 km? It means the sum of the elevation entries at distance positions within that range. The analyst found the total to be 676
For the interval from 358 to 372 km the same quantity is 693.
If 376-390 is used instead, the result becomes 697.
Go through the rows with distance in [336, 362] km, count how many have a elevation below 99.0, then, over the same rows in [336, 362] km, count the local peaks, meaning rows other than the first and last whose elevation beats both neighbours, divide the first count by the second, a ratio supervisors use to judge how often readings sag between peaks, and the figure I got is 3.7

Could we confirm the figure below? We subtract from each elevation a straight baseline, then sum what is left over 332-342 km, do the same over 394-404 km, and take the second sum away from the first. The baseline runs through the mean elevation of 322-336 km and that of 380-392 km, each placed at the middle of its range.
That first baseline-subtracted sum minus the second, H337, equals -29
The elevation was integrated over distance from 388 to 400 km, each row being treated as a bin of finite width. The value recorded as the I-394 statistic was 1181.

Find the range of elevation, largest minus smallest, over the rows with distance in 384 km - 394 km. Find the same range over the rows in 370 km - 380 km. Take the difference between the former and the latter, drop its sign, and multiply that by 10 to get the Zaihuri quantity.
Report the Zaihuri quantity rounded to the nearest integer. 11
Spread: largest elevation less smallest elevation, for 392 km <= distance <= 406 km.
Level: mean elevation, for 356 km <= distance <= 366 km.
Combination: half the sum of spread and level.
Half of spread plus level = 53.4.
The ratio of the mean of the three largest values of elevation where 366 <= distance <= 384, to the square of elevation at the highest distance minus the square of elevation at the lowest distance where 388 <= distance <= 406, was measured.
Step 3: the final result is 0.12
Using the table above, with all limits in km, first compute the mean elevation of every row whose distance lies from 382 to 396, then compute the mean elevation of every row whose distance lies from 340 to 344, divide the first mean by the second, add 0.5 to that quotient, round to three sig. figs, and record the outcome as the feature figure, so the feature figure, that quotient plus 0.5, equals 1.51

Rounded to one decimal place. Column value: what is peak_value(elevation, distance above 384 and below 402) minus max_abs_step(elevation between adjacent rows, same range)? 97.2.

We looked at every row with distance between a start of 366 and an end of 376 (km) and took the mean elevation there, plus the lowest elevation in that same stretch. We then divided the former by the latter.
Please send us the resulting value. 1.01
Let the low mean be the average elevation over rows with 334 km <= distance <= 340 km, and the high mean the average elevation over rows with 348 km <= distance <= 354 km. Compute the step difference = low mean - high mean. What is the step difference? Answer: -3.8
